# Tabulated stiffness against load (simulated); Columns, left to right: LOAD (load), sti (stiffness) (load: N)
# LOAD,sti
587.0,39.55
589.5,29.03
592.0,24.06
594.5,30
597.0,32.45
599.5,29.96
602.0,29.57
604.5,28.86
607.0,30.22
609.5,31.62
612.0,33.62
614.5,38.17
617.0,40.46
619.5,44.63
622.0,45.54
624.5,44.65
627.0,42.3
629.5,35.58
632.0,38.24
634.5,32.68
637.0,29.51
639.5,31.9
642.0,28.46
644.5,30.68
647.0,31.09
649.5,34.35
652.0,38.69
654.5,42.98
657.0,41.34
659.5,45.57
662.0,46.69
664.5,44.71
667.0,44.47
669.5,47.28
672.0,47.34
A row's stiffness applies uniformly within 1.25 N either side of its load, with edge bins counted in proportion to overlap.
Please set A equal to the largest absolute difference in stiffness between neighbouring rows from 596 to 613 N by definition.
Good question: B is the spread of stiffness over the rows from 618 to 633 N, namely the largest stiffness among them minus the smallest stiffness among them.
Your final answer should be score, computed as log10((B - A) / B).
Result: -0.12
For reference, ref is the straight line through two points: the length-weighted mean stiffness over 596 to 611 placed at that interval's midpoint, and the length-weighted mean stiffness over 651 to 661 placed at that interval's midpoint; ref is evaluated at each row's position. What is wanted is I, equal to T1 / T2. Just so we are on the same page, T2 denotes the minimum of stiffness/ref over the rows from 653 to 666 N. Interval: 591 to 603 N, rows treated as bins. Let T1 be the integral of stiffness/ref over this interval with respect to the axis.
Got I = 12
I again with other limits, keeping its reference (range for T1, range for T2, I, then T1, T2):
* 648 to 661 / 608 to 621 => 13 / 12.5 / 0.99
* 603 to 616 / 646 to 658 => 17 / 13.3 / 0.77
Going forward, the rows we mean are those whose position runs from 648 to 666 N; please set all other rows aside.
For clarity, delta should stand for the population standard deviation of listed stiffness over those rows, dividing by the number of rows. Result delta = 4.0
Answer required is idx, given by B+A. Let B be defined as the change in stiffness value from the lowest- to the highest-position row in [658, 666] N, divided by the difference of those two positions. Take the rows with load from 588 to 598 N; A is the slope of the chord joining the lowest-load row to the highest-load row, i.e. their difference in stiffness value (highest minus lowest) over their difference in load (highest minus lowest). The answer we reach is 0.3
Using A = 0.46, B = -0.17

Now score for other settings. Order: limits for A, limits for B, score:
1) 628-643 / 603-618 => -0.28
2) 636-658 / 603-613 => -1.05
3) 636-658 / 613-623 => -0.39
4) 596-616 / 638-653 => -0.26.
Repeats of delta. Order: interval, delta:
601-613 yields 1.7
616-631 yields 3.4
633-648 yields 1.4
